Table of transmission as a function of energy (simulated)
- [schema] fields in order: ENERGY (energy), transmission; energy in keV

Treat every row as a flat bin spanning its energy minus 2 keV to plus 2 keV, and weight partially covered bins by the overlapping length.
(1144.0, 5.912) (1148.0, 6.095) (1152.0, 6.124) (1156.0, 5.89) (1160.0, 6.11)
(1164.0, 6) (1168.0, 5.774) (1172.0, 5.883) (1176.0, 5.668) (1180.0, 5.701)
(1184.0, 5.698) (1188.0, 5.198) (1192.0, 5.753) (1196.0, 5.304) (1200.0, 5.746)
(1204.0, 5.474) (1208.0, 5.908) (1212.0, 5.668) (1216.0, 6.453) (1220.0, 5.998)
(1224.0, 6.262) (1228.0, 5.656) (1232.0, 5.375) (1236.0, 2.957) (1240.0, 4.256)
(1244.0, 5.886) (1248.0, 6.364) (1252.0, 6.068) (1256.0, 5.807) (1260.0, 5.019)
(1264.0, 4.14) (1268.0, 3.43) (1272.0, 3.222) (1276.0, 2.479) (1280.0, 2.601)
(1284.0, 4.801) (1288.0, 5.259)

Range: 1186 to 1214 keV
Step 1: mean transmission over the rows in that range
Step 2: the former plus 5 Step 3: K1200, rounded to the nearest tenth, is 10.6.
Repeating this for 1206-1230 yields 11.0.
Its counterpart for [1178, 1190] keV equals 10.5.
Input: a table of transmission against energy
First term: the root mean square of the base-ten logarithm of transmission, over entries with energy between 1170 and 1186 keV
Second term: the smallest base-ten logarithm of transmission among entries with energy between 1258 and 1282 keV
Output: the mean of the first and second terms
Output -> 0.58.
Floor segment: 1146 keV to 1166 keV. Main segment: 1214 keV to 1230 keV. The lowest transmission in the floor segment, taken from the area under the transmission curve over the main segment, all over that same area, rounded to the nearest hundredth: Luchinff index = 0.94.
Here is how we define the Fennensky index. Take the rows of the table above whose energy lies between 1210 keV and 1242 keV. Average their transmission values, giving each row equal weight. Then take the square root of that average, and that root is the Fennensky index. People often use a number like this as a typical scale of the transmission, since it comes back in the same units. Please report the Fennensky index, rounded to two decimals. 2.31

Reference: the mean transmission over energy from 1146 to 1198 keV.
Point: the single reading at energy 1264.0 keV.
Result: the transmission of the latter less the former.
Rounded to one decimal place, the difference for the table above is -1.6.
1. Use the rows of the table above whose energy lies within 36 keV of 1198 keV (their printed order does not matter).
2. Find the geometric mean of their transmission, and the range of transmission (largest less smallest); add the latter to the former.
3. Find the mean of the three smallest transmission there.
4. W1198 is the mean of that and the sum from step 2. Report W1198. 6.1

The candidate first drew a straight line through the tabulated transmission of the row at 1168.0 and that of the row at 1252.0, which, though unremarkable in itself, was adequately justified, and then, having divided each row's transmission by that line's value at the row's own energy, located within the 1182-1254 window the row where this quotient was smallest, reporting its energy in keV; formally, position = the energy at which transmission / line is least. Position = 1236.0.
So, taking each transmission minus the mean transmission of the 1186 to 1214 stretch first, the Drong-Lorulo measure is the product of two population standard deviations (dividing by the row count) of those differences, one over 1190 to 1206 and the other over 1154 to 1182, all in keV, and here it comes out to 0.03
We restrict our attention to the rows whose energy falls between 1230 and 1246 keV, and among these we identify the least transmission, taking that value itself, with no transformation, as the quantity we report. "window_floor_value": 2.957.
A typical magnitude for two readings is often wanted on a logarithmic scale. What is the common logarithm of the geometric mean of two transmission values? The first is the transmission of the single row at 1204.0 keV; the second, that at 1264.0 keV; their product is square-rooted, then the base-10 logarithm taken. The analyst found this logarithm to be 0.678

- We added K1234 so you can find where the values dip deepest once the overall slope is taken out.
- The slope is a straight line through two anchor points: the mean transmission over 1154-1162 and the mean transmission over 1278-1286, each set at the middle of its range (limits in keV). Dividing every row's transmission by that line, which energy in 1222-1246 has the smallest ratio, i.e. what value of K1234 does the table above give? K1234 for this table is 1236.0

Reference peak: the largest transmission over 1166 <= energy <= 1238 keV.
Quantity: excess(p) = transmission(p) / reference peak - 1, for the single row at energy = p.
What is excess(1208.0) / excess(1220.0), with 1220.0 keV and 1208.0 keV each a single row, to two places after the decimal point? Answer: 1.20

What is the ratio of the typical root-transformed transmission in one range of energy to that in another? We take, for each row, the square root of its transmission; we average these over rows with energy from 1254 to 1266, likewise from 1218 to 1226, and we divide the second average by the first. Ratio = 1.11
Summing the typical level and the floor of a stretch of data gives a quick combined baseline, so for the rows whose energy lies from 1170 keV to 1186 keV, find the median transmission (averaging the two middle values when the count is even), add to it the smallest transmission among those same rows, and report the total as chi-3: 11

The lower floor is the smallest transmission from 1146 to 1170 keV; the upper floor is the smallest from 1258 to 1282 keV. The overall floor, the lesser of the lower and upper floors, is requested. 2.5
